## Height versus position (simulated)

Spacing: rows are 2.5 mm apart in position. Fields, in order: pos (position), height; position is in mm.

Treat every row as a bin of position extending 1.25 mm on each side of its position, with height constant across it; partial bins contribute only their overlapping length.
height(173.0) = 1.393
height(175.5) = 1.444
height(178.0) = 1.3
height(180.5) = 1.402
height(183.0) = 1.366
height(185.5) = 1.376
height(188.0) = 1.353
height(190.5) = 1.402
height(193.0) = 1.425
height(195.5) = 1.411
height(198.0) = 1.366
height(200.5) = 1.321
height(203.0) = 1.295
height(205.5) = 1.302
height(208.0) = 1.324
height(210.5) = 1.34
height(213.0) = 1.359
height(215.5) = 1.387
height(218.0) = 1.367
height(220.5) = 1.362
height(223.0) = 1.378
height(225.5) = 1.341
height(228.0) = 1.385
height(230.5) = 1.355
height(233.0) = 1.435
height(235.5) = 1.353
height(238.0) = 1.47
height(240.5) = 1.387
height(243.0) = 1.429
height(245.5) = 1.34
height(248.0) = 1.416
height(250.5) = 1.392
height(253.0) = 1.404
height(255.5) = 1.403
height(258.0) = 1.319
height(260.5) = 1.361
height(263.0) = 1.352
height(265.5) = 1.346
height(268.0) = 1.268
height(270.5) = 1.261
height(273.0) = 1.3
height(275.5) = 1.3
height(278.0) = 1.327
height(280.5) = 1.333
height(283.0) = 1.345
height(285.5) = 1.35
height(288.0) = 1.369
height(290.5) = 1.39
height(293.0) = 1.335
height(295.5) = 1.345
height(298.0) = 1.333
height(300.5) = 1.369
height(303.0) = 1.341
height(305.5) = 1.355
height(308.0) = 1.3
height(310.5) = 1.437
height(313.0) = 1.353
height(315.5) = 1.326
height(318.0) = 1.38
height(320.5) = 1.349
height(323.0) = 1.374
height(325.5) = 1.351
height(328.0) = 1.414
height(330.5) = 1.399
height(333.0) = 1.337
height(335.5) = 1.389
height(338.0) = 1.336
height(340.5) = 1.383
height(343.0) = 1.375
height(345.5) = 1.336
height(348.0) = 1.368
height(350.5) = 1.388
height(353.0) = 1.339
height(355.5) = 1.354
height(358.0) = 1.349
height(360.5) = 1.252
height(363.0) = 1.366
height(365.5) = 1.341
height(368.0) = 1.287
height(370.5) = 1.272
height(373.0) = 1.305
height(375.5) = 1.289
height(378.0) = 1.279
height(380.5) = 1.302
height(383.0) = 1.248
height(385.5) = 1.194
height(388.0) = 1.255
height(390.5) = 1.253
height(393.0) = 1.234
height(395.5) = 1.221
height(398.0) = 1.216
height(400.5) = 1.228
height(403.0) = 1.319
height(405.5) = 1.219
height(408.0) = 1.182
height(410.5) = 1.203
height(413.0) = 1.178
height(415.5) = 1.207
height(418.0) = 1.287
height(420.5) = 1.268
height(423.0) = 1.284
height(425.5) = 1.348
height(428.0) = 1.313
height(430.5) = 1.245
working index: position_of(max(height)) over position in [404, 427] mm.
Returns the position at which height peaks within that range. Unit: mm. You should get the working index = 425.5 mm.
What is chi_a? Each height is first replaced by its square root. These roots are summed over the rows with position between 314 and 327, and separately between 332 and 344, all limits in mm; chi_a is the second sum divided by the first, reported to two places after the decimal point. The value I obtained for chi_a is 1.00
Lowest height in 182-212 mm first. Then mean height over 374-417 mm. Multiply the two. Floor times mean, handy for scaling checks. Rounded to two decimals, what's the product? 1.60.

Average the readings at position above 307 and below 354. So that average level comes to 1.365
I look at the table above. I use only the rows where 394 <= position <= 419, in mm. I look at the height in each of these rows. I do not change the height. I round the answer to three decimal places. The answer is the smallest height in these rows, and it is 1.178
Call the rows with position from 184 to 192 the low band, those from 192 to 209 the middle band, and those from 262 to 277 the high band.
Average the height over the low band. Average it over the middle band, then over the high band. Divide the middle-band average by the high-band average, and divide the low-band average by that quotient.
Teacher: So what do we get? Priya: 1.33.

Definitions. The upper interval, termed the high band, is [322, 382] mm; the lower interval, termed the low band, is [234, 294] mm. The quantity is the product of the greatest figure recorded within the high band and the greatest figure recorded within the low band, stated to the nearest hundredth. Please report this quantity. 2.08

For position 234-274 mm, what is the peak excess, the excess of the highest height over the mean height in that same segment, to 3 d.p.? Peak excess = 0.107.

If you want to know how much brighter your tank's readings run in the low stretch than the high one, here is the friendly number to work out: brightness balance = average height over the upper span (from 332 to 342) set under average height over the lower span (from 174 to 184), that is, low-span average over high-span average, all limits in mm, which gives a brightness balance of 1.01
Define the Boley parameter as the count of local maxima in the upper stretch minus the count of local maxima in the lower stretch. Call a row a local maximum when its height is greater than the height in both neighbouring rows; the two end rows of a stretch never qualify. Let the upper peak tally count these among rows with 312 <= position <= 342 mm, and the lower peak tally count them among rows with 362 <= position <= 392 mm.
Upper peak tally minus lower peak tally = 1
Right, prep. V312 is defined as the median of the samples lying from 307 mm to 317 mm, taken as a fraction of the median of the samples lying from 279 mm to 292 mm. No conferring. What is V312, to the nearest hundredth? 0.99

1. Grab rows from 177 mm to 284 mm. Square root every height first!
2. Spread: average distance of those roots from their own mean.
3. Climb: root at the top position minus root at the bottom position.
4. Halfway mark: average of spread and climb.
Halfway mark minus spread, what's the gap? 0.002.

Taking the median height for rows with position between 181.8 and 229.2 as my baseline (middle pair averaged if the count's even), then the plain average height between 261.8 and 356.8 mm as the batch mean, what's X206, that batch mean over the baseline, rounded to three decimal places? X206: 0.988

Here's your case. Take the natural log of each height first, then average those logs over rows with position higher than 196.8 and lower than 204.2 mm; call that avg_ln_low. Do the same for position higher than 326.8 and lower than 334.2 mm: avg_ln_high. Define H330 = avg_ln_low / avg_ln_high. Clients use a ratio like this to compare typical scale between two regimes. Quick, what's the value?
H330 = 0.87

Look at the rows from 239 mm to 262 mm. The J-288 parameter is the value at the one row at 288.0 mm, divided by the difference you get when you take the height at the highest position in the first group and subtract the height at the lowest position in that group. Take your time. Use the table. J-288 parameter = -53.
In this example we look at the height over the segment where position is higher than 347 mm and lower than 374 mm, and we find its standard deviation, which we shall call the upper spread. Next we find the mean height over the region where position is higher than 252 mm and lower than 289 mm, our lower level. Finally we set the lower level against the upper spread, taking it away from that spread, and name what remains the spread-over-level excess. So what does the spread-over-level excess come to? -1.29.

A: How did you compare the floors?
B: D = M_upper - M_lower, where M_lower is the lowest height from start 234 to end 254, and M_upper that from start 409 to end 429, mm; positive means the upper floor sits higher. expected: -0.16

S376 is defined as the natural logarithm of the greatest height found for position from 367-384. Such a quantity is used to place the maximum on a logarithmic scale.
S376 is 0.27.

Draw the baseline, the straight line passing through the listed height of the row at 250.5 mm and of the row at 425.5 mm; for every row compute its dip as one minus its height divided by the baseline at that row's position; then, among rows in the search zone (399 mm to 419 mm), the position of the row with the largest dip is 413.0 mm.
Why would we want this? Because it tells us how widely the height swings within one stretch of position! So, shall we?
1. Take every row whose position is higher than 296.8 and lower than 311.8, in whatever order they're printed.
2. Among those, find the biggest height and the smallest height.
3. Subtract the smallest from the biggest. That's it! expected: 0.14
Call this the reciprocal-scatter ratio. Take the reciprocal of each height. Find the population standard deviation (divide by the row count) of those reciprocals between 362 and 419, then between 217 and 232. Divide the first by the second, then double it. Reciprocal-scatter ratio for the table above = 8.1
